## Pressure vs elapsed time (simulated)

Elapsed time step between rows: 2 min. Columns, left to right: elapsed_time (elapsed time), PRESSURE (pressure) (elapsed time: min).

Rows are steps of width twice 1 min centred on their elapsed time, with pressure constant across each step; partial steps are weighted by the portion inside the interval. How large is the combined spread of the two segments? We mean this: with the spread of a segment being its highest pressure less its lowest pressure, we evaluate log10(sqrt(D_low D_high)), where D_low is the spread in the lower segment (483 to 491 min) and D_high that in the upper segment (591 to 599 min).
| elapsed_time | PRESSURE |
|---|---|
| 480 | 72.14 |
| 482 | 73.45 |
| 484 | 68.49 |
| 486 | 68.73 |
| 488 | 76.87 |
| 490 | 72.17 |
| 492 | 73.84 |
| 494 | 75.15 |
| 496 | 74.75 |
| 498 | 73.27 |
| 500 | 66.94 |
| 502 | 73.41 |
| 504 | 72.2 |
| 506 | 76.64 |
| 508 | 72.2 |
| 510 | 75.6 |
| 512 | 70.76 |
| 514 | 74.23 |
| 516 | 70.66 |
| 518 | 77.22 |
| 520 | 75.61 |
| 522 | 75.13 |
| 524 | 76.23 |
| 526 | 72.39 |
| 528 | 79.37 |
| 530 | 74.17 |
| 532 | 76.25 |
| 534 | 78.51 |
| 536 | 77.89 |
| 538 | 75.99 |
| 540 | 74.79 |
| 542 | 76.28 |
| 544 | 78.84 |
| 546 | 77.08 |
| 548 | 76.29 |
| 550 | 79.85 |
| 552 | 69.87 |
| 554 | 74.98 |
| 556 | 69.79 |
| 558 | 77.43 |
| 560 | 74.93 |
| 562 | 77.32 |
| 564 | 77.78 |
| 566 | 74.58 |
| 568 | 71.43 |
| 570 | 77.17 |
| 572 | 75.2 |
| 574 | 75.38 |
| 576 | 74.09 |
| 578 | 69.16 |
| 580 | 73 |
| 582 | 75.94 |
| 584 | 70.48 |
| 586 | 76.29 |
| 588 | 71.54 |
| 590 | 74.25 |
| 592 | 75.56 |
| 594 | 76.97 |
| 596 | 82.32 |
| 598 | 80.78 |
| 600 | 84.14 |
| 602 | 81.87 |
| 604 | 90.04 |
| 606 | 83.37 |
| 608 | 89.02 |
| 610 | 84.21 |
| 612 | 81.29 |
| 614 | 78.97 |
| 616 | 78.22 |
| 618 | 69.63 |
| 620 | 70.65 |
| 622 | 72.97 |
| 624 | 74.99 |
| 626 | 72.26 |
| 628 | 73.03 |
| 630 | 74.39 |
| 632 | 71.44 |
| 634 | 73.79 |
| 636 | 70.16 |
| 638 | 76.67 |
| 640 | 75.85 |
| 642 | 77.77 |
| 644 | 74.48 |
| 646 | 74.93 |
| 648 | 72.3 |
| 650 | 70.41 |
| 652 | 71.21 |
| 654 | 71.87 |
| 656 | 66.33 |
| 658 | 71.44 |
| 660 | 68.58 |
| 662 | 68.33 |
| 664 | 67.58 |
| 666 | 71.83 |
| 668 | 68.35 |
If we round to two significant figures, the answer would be 0.88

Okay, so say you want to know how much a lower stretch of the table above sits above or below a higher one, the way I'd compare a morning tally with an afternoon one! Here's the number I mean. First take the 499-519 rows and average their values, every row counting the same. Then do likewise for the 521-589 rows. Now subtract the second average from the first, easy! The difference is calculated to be -2.2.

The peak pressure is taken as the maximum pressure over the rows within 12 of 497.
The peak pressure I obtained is 76.87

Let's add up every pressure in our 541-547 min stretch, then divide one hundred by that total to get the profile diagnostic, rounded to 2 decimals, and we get 0.43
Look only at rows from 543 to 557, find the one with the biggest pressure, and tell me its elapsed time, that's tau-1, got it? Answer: 550 min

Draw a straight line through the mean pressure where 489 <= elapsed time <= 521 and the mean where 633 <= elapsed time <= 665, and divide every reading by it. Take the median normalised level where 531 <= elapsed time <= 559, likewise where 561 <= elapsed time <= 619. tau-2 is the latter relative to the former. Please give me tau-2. 1.02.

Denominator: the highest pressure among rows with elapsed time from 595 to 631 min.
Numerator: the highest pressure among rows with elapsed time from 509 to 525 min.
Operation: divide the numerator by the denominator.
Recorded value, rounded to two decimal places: 0.86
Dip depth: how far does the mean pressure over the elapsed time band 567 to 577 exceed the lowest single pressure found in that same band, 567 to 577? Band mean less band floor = 3.2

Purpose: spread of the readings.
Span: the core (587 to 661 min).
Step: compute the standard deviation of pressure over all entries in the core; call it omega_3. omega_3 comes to 5.6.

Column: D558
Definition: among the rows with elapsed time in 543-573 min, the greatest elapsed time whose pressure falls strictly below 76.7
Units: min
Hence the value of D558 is 572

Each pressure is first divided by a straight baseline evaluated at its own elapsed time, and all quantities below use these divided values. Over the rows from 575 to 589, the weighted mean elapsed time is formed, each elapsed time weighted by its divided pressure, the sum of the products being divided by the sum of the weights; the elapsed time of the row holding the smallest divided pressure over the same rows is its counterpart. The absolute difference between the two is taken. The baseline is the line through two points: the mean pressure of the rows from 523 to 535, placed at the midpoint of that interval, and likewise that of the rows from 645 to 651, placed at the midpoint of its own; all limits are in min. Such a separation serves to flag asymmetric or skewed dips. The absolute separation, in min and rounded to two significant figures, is 4.0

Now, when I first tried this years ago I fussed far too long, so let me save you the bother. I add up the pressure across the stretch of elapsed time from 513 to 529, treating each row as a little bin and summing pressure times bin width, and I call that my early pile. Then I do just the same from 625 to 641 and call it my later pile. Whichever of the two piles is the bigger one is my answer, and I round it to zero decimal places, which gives 1202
